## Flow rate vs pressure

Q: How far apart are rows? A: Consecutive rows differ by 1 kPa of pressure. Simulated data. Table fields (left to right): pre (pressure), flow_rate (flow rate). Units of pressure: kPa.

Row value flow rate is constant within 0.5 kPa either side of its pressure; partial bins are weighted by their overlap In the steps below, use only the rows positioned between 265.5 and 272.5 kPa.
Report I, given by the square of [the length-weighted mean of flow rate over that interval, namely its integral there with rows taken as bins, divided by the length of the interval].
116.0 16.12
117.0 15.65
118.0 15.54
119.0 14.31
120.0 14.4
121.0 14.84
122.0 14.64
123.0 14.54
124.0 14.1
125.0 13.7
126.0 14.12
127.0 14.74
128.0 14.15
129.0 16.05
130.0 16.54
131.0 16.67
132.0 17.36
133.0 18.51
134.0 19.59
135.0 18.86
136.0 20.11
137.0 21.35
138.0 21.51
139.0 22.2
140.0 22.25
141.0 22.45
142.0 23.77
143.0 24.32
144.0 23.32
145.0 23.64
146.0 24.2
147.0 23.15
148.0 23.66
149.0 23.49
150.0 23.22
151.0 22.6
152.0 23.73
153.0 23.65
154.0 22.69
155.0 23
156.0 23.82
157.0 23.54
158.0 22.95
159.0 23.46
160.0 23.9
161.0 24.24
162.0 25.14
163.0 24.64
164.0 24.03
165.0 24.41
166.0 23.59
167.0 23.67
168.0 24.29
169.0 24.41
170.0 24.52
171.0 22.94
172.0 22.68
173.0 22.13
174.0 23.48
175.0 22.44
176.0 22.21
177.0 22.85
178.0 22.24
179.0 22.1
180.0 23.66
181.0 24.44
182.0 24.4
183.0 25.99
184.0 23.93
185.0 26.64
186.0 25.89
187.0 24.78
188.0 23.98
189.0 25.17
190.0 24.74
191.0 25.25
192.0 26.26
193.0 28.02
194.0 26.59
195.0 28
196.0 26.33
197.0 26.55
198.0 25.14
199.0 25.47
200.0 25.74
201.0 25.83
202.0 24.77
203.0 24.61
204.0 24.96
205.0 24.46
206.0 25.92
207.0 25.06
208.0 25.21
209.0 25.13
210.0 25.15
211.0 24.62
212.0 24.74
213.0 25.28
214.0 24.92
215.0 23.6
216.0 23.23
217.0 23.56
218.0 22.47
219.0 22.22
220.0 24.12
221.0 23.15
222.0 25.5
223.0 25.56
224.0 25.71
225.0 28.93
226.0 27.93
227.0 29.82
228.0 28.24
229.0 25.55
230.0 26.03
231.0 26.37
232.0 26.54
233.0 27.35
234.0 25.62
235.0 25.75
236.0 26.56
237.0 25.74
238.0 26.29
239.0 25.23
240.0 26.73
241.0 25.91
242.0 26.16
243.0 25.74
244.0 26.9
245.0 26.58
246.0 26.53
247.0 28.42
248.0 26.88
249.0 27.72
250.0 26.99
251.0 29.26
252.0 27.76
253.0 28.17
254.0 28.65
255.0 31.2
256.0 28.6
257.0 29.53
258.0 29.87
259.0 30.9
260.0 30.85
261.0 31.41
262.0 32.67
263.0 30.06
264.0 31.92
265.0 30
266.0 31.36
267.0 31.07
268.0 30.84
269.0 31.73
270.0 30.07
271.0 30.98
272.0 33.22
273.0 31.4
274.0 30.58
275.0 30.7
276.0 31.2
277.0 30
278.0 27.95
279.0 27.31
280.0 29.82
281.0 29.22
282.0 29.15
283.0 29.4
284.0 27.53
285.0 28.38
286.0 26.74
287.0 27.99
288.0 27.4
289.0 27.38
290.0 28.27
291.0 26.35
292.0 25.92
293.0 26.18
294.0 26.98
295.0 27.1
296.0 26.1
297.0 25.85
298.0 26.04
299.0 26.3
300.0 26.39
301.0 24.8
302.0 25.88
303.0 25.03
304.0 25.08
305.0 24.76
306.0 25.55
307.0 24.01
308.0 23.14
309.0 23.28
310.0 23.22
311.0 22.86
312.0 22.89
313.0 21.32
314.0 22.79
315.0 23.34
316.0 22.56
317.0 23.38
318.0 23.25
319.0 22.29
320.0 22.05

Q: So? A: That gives 981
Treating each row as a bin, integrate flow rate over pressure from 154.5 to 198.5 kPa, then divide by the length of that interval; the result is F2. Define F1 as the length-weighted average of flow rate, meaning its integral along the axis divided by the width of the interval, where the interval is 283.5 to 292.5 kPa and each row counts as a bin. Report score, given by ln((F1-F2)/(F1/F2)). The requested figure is 1.0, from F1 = 27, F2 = 24.4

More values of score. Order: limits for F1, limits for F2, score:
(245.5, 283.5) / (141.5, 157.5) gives 1.6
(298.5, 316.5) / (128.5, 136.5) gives 1.5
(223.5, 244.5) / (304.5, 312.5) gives 1.0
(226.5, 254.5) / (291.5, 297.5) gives -0.6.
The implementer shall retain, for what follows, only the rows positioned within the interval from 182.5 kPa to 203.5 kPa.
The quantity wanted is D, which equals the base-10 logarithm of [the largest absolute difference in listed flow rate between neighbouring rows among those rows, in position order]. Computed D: 0.43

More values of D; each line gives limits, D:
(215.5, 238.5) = 0.51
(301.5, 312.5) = 0.19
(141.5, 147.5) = 0.02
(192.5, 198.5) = 0.22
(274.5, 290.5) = 0.40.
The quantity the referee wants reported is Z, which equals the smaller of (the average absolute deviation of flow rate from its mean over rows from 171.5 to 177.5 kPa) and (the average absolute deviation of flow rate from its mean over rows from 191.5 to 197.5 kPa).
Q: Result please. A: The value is 0.37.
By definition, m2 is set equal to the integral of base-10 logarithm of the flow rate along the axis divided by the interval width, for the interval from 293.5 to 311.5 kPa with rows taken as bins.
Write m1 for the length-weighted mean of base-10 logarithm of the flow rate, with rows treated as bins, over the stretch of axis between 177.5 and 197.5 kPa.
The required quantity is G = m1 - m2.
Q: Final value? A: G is 0.002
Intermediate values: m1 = 1.40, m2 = 1.40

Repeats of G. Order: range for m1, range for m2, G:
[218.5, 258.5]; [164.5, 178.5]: 0.062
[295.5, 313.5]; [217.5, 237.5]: -0.023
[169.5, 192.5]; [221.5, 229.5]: -0.053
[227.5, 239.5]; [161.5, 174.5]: 0.042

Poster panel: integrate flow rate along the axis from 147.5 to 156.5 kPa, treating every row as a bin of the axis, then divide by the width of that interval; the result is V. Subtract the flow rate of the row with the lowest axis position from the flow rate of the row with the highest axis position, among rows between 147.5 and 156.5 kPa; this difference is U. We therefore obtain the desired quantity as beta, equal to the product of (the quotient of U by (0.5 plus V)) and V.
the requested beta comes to 0.2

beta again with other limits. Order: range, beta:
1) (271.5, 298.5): -7.1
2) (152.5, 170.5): 0.9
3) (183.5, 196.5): 2.4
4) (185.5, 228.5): 2.3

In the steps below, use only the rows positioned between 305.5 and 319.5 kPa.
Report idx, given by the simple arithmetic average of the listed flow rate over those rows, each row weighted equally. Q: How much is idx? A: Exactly 23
